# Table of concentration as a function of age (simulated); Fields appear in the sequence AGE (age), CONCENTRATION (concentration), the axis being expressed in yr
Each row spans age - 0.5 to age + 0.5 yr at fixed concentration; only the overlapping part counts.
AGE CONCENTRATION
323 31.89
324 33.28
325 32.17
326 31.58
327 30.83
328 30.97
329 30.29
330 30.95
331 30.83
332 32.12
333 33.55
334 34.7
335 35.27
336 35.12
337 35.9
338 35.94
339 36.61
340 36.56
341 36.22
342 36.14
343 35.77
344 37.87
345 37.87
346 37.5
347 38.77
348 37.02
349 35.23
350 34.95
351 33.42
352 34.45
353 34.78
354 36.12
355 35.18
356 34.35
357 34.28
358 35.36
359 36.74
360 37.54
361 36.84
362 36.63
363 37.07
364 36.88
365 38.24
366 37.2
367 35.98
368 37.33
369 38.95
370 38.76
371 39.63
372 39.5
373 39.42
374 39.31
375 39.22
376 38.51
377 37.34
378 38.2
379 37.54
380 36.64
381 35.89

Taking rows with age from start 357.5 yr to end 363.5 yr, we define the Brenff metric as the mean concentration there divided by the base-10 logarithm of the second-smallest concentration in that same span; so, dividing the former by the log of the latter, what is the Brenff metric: 23.5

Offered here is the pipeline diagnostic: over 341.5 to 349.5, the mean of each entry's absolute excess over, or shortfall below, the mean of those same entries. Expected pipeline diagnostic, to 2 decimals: 0.98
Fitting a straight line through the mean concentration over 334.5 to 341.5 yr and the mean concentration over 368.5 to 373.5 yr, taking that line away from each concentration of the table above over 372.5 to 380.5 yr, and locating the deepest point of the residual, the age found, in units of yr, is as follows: 380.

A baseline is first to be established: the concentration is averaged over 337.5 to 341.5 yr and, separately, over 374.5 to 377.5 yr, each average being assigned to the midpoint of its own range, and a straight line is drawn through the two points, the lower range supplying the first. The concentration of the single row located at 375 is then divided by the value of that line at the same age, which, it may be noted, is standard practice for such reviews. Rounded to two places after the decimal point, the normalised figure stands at 1.02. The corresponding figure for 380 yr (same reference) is 0.95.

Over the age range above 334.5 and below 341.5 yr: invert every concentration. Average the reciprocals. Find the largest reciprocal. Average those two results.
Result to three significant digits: 0.0281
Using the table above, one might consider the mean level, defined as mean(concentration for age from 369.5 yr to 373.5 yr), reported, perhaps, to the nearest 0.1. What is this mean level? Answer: 39.3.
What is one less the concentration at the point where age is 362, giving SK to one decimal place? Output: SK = -35.6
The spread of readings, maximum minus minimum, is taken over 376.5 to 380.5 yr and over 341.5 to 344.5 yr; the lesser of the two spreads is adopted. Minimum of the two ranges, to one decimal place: 1.6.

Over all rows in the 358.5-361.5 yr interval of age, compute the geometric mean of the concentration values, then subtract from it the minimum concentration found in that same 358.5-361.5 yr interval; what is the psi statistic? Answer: 0.3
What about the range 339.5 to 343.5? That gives 0.4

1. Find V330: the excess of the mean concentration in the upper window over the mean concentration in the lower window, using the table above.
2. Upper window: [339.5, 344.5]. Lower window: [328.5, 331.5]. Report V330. 5.8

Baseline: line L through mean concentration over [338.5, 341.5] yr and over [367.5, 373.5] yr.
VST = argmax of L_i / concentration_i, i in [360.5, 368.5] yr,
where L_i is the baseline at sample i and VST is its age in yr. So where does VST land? 367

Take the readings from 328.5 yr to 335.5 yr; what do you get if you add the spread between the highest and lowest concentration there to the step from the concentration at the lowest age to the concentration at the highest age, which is 10.0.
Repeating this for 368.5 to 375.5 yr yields 1.1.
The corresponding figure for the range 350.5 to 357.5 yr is 3.6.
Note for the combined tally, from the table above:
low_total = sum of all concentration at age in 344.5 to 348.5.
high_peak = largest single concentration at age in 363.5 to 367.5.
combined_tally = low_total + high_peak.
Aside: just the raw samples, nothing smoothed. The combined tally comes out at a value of 189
